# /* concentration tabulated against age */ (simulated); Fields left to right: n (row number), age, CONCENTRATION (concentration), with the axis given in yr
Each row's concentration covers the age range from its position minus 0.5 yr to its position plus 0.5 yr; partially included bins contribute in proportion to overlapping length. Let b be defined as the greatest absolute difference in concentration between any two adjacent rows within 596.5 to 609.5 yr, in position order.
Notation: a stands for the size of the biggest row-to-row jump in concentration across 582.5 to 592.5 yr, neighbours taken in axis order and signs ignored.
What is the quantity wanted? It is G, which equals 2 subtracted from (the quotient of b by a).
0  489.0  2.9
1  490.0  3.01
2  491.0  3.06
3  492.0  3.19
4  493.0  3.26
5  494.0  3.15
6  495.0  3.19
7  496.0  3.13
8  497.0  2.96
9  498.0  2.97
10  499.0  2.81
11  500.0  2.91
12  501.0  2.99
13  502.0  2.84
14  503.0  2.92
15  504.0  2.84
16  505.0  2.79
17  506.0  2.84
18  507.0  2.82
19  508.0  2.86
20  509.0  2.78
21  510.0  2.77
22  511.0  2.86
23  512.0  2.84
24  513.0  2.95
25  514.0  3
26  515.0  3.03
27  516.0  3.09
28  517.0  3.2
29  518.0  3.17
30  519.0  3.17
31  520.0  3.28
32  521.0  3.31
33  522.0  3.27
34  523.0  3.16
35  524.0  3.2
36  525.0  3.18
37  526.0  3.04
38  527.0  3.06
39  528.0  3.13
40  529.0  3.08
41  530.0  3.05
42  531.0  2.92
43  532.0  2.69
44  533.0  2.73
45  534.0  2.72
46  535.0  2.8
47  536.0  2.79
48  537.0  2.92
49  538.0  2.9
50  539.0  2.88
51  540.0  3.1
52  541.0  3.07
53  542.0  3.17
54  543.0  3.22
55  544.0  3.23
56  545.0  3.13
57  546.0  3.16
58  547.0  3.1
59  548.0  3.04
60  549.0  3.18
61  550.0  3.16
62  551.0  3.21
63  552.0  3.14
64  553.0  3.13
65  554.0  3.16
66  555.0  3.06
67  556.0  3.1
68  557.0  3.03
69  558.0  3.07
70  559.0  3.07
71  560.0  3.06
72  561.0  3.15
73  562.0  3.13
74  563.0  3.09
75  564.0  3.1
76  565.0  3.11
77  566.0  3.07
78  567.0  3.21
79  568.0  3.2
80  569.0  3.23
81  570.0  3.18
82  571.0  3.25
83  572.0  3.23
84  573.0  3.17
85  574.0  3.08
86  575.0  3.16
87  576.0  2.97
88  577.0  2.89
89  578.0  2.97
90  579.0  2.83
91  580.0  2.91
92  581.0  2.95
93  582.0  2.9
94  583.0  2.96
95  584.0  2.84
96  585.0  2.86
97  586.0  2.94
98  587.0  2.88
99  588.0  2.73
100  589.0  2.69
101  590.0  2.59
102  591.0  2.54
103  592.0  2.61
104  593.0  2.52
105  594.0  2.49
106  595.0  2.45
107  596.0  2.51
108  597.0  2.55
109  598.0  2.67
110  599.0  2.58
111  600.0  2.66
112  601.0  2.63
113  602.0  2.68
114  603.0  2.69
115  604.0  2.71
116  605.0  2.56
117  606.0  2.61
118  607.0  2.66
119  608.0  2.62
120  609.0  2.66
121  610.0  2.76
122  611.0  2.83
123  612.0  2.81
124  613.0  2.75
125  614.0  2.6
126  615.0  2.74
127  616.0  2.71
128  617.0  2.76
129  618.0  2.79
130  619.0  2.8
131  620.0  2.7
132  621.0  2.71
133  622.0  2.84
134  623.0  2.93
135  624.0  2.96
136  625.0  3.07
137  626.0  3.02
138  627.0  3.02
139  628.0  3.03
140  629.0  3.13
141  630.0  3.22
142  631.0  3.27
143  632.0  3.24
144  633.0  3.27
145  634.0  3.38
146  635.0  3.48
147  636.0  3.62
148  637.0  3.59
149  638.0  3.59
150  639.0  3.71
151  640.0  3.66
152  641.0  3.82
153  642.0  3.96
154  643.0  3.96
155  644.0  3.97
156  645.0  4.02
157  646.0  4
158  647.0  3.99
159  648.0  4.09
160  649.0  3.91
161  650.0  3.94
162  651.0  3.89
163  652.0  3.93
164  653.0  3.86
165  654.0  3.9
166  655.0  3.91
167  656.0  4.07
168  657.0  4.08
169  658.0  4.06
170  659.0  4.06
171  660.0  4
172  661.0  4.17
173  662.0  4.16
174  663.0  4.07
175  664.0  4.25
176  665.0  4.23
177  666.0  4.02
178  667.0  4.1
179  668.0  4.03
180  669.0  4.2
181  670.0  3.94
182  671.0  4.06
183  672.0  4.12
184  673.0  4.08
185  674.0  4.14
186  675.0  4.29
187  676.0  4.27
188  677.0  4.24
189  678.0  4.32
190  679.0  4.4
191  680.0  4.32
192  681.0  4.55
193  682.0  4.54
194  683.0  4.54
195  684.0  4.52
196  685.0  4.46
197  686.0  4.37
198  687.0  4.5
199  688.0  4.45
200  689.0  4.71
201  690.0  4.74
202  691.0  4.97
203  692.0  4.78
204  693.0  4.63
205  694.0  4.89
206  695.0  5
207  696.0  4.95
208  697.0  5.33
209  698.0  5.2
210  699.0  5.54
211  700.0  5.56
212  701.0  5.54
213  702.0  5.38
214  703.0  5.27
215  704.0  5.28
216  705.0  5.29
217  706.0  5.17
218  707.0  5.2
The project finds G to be -1.00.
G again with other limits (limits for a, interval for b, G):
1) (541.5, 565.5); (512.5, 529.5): -1.00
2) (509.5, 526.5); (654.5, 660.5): -0.86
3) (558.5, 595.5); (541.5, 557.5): -1.26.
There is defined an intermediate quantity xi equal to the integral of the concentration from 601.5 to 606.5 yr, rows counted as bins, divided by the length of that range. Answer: 2.65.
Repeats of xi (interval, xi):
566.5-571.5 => 3.21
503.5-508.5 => 2.83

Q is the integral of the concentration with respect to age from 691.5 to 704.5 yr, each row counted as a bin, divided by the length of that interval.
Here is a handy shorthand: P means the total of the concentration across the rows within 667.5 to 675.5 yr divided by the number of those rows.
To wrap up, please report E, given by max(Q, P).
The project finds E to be 5.2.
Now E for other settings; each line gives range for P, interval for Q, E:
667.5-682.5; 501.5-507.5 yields 4.2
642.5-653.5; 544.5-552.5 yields 4.0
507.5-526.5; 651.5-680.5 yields 4.1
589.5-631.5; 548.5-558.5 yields 3.1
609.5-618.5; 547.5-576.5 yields 3.1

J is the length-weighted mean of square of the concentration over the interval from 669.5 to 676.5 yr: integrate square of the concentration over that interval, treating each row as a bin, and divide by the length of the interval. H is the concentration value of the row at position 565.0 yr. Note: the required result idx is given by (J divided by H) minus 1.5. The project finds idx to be 4.0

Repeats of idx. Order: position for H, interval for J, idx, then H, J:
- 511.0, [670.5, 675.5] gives 4.5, 2.86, 17.1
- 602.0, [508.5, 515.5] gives 1.6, 2.68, 8.4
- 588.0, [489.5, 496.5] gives 2.1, 2.73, 9.9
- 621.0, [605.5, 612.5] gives 1.2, 2.71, 7.3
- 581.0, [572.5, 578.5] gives 1.6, 2.95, 9.3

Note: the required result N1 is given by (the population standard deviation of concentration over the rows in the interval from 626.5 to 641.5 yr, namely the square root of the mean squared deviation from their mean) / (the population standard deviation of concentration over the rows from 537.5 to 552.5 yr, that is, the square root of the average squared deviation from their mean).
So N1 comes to 2.43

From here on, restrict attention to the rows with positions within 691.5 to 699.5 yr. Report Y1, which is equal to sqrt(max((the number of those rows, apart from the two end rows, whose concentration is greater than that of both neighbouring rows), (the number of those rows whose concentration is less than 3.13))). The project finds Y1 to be 1.41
